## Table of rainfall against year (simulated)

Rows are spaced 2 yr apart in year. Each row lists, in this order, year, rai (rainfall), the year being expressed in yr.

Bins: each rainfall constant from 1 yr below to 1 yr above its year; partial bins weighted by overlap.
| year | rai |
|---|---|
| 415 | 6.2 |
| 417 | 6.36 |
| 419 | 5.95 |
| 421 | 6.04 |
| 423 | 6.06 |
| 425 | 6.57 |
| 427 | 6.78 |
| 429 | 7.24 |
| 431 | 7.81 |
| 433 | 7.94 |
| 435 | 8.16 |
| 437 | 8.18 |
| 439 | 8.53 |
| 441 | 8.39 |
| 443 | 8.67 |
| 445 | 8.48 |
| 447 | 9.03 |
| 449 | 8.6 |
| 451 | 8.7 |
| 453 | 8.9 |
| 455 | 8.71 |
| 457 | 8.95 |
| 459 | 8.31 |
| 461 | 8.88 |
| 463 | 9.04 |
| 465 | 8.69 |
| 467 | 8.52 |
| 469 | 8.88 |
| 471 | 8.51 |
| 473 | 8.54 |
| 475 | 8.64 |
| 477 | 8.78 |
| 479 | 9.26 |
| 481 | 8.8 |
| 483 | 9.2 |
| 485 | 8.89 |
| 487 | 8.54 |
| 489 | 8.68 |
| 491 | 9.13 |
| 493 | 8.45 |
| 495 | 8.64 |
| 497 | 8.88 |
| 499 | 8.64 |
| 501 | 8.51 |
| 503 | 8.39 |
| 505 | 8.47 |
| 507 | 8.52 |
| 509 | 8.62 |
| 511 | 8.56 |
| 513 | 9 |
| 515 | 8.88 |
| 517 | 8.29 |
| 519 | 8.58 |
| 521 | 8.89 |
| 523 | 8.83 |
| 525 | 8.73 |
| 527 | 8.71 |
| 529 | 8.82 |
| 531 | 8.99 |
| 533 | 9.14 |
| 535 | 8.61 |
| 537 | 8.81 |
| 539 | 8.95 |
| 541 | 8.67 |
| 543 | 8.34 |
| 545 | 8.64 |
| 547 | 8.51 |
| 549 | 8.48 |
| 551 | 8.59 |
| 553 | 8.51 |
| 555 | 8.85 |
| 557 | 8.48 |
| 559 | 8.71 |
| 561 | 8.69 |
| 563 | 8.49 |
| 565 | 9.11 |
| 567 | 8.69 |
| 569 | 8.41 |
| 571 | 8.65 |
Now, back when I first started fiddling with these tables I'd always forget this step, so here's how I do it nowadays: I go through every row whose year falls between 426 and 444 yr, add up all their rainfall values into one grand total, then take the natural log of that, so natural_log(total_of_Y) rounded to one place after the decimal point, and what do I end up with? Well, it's 4.3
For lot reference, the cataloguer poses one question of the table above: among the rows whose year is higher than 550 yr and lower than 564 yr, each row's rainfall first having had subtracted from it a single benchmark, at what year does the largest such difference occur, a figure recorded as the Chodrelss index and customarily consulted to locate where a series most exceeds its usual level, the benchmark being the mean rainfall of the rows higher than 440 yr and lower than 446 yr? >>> 555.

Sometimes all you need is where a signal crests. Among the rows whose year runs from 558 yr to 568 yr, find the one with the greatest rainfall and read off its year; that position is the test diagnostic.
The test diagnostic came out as 565 yr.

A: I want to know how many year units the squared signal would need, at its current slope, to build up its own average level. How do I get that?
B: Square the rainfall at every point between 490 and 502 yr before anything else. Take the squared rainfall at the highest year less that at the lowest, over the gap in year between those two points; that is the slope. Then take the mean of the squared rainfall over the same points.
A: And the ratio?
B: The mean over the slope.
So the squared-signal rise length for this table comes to -69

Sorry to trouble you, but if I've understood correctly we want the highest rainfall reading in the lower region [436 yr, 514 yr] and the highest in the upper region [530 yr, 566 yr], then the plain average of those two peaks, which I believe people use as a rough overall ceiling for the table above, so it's 9.20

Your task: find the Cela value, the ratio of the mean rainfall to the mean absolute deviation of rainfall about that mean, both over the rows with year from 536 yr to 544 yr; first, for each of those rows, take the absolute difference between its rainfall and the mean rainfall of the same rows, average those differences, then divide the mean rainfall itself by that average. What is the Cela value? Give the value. 46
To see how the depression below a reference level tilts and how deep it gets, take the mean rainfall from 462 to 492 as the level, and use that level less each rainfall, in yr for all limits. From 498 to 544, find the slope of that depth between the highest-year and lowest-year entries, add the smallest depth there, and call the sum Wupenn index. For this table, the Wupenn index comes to -0.33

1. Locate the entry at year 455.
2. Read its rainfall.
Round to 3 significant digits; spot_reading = 8.71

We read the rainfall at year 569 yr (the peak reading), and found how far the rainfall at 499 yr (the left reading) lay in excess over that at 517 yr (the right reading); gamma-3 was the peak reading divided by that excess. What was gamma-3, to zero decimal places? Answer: 24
